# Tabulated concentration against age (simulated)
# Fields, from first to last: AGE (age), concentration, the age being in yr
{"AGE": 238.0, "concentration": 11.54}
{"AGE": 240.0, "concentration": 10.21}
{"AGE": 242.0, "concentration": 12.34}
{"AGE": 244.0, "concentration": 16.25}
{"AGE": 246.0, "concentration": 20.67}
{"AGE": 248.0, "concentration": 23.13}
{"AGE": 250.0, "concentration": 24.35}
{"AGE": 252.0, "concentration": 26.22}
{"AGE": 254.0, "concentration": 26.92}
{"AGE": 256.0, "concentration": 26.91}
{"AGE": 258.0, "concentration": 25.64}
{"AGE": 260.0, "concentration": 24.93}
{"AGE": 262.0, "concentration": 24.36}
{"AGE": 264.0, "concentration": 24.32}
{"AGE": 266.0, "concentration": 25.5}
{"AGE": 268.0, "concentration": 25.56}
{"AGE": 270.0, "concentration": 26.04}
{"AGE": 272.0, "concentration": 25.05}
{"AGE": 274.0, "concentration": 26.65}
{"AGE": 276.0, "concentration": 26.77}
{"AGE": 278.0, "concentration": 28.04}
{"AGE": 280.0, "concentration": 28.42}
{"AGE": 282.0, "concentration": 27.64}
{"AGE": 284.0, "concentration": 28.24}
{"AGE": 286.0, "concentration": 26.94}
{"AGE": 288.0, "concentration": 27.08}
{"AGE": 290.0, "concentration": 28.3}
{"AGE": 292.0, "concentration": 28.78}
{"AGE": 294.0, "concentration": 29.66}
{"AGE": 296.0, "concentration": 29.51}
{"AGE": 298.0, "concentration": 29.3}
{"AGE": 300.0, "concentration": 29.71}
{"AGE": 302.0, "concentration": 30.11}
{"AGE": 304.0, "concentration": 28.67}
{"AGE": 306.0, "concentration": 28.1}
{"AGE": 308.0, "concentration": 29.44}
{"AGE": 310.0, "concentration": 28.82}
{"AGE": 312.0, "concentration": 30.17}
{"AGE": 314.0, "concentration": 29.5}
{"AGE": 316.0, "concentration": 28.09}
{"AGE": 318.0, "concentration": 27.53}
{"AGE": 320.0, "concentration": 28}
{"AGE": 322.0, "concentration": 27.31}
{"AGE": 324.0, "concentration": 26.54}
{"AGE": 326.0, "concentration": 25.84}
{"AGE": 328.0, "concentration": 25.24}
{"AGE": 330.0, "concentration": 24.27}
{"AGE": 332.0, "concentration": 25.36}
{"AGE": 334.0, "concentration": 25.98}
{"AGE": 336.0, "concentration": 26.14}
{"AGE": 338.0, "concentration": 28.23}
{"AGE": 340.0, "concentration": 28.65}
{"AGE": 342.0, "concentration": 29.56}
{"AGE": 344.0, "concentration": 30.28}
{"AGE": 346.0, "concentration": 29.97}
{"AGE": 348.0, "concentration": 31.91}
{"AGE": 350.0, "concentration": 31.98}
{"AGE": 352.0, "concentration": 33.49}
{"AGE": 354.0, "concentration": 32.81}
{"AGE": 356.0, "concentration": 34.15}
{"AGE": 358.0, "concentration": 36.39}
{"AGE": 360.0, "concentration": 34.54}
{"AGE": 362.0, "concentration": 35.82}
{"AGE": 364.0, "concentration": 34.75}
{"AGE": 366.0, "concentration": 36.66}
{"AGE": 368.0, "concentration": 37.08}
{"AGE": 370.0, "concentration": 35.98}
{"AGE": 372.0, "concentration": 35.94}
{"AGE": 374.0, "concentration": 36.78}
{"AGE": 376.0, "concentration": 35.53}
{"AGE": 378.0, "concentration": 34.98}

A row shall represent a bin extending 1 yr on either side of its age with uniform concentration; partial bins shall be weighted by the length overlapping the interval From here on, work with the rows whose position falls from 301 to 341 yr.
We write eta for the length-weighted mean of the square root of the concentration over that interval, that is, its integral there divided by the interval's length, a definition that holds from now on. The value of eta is 5.25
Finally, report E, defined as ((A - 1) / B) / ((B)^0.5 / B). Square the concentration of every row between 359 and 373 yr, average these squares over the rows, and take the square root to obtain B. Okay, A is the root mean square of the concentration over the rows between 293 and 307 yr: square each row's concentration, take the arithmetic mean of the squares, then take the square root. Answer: 4.7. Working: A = 29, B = 35.8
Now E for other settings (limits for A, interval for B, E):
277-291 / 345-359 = 4.7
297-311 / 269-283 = 5.4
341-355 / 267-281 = 5.9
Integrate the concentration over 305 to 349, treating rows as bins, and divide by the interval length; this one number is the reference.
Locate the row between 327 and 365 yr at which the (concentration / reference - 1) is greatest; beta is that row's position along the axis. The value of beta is 358.0 yr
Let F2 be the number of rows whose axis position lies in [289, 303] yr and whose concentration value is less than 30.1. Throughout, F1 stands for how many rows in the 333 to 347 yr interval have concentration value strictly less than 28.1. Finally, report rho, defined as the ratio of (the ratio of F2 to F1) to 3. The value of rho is 1.0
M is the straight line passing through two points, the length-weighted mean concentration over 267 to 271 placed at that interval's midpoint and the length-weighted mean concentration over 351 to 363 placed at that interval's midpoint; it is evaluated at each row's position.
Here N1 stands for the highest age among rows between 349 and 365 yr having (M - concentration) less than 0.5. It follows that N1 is 364.0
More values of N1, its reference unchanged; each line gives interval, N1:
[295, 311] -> 308.0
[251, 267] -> 266.0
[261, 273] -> 270.0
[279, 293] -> 292.0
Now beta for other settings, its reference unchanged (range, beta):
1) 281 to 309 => 302.0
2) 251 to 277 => 254.0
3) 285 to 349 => 348.0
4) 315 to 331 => 316.0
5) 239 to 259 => 254.0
